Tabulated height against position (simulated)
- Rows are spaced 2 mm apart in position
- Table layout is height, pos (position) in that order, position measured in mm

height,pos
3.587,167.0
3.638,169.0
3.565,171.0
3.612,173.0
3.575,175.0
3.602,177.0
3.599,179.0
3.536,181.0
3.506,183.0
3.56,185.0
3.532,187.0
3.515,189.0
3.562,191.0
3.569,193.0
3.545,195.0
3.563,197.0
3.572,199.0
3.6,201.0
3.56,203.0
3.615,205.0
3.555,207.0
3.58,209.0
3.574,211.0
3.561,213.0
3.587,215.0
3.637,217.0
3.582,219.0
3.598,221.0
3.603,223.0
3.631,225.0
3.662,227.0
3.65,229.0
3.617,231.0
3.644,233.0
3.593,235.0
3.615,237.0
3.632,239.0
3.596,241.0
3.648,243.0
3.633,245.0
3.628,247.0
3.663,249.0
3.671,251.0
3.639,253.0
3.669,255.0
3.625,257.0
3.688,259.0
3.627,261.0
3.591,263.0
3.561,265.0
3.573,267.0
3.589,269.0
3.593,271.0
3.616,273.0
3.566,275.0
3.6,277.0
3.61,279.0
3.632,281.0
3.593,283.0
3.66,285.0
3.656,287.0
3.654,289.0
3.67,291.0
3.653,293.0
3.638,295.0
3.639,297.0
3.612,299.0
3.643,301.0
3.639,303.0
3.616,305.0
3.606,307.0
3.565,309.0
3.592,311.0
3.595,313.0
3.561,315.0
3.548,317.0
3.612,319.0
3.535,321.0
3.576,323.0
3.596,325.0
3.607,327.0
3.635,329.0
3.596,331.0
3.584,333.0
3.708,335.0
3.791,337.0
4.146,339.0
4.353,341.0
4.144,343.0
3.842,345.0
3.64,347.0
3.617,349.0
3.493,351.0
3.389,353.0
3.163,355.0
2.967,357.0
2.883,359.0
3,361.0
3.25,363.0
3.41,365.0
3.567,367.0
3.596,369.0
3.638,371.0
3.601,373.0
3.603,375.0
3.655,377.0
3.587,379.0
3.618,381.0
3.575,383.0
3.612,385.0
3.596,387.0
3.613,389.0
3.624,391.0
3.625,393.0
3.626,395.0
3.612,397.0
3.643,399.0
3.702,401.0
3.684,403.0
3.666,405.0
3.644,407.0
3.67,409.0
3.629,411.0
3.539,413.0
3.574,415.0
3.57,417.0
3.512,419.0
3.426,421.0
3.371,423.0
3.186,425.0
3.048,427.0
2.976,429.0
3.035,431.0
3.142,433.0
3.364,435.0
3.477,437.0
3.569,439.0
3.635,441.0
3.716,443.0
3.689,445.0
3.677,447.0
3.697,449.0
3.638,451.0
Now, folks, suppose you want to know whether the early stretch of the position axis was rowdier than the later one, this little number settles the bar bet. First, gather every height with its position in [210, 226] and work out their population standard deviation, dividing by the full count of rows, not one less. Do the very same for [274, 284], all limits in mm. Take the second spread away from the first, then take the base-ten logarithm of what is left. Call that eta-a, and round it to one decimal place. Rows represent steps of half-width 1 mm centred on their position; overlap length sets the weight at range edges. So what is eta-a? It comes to -2.5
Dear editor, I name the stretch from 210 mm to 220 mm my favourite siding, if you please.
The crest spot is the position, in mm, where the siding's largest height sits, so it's 217.0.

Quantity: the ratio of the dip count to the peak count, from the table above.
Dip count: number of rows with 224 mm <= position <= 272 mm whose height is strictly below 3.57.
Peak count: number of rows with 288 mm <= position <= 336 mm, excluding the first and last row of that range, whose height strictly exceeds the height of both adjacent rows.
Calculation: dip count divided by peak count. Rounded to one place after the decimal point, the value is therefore 0.2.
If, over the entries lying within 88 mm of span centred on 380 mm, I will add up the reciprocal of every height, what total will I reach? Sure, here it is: 12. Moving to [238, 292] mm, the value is 7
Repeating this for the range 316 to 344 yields 4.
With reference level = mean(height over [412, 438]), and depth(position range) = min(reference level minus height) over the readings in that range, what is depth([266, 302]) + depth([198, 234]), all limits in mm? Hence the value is -0.68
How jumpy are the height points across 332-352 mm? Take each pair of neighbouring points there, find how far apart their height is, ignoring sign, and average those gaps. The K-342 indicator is 0.18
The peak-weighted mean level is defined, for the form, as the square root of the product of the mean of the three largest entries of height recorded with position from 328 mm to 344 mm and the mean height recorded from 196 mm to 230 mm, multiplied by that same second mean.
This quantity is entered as 14.0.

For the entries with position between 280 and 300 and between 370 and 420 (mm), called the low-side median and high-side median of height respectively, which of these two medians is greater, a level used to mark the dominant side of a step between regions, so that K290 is 3.65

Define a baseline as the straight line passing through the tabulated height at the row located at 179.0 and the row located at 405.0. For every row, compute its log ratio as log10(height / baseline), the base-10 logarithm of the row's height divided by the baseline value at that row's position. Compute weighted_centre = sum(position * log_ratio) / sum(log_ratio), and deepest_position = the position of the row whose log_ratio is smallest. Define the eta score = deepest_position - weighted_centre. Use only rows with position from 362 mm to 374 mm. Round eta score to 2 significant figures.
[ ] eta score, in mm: -2.1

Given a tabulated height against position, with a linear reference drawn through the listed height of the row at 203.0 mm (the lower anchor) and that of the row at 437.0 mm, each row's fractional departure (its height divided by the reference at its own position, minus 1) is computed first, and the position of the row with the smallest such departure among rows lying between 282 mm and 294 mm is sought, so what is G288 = 283.0 mm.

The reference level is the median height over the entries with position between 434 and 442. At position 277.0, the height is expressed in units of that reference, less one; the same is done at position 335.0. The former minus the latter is -0.031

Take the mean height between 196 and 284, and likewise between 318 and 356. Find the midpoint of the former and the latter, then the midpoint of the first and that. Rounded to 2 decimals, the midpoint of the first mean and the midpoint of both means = 3.63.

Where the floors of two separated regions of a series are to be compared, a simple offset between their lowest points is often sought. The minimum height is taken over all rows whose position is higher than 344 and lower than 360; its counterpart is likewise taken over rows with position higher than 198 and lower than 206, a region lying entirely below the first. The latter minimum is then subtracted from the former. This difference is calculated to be -0.68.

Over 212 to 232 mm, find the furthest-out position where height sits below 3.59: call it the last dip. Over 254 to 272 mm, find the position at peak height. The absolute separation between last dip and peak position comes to 40 mm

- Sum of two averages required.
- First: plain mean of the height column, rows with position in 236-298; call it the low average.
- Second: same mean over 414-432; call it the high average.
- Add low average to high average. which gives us 6.93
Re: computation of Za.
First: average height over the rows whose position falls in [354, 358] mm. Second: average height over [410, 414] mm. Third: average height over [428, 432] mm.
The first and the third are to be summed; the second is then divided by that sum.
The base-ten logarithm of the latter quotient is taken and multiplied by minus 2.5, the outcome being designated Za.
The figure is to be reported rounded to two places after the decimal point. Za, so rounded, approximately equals 0.57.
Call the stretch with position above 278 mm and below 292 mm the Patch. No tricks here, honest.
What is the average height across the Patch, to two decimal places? 3.64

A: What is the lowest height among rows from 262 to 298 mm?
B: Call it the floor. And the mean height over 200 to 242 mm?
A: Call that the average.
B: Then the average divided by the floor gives 1.01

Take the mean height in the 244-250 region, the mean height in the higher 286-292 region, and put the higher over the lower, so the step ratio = 1.01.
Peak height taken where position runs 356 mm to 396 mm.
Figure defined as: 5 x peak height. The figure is 18.3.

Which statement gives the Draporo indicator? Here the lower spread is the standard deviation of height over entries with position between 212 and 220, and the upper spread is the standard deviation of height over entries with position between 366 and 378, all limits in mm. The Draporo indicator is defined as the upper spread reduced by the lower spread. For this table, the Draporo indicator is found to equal 0.00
